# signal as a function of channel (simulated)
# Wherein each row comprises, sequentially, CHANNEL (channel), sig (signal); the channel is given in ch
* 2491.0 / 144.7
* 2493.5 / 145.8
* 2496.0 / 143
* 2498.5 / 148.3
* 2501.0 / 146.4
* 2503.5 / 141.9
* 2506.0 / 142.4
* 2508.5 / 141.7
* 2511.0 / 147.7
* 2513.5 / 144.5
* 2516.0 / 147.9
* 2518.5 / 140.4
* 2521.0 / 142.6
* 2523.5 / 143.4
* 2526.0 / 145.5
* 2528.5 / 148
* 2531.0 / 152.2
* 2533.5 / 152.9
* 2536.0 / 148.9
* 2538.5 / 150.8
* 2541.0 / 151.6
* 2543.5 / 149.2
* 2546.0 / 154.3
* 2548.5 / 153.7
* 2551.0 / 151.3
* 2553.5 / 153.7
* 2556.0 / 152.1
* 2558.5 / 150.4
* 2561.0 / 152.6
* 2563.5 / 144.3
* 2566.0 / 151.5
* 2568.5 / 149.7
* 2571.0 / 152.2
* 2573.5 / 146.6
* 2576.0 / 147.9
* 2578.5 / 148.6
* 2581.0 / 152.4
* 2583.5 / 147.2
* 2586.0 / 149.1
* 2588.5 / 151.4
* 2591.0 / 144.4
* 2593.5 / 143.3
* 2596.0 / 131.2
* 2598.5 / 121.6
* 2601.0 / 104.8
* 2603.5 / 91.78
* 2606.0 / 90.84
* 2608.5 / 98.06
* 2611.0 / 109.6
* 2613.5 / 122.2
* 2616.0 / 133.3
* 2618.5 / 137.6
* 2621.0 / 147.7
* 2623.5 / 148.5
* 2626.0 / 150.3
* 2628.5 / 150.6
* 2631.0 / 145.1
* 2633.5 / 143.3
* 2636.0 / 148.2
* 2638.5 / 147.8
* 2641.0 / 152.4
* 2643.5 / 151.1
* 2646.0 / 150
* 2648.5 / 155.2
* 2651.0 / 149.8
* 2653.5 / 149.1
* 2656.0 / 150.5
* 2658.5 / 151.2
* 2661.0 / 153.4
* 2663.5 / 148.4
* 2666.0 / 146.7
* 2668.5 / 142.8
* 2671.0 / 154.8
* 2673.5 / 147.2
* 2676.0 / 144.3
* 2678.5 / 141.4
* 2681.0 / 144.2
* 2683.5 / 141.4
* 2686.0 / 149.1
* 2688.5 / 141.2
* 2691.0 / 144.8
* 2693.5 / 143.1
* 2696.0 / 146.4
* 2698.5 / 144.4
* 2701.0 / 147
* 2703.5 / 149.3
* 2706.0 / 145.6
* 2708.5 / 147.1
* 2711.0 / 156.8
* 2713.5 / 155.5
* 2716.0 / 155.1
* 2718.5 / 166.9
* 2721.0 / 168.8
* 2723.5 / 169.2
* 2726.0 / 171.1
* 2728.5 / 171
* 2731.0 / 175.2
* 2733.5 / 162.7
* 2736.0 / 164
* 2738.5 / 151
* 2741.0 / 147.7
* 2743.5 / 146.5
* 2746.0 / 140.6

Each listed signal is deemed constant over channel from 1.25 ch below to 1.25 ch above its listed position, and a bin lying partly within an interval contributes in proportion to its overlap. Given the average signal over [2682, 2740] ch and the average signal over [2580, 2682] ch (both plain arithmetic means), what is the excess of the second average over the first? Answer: -15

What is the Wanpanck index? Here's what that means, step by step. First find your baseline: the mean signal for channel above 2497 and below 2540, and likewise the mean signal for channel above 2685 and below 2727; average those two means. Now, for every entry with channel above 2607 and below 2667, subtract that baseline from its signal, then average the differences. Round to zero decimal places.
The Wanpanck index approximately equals -6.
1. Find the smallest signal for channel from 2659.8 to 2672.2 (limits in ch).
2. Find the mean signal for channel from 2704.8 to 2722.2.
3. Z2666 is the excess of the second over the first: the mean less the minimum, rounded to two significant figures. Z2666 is 14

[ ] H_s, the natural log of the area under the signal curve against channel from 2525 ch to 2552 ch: 8.3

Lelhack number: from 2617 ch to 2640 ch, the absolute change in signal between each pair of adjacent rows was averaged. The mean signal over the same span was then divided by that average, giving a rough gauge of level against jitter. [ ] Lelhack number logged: 46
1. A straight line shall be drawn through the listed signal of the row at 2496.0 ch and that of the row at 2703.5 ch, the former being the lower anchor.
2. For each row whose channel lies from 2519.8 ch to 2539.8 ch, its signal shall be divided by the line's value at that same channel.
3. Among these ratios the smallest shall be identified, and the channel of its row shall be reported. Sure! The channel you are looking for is 2521.0 ch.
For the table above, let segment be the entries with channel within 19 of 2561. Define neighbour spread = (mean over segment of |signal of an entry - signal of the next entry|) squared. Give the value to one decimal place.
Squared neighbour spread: 9.6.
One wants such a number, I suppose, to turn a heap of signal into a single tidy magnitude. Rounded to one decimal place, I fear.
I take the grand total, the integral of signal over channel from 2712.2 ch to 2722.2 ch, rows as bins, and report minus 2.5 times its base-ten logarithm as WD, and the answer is -8.0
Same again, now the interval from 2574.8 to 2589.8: -8.4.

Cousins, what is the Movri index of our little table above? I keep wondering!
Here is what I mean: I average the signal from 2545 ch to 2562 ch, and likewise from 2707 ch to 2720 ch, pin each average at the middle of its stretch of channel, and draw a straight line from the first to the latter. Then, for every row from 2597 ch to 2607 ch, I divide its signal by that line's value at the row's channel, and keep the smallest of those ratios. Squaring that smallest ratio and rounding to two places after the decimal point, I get 0.35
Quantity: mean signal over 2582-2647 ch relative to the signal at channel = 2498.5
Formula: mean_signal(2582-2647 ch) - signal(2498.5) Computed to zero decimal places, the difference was -13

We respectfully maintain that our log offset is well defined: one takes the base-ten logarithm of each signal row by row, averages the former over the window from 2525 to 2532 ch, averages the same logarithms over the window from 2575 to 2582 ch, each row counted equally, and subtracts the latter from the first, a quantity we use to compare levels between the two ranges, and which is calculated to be -0.003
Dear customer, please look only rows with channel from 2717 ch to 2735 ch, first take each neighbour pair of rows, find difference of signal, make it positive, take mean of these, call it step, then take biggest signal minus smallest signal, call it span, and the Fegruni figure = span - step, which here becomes 9.0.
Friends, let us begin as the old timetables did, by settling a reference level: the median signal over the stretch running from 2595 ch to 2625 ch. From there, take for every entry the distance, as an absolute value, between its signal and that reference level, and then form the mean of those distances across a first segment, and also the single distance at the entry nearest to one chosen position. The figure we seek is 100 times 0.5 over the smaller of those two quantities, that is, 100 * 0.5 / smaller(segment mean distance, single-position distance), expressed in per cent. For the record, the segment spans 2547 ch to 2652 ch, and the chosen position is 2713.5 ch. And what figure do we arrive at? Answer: 2.03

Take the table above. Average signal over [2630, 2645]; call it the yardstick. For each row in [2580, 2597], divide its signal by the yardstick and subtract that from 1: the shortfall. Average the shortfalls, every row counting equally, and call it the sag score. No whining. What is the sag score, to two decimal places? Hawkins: 0.02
